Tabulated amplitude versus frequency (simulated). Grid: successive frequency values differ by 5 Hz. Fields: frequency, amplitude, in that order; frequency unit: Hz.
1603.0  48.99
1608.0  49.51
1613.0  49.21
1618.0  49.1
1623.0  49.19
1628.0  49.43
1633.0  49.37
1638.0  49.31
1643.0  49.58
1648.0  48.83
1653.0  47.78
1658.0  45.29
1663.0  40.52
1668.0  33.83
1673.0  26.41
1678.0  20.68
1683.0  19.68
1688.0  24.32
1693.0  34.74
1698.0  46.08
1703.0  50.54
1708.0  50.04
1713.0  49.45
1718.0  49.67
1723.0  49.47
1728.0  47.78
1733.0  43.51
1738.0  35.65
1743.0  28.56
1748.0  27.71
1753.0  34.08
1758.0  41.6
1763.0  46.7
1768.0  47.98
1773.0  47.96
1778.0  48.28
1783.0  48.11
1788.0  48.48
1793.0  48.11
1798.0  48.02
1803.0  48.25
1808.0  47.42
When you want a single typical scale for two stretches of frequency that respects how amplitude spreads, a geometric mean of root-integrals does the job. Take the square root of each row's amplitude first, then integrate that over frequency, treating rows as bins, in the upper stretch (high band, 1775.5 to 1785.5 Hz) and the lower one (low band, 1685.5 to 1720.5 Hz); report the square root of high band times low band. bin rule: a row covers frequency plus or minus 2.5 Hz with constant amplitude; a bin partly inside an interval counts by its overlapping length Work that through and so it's 126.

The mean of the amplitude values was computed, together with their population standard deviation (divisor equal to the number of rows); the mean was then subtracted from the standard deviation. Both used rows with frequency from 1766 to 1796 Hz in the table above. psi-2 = -48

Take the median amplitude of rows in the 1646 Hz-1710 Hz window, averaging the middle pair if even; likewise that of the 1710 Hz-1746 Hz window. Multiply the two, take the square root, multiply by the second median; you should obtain 2102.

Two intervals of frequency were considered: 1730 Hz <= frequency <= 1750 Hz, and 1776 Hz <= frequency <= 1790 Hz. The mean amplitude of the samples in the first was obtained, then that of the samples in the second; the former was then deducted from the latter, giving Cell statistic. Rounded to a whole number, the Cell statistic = 14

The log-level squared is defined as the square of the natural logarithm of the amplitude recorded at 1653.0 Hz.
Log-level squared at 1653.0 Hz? 15.0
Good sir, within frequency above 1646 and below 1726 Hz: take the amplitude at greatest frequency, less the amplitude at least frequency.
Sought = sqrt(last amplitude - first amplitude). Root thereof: 0.8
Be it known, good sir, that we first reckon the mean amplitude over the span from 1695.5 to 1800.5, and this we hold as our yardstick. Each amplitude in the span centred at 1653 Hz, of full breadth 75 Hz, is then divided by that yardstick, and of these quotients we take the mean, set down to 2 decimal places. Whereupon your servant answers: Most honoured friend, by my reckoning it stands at 0.90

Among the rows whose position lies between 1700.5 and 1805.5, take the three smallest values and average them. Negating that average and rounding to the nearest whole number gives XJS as -30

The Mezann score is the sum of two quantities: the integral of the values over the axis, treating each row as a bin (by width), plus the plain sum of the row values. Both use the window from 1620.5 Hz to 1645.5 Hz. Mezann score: 1481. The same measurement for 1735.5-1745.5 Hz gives 385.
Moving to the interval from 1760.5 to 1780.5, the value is 1146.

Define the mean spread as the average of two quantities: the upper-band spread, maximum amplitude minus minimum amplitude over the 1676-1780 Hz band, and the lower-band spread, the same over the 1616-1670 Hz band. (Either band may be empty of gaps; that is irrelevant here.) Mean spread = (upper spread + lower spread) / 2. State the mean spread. 23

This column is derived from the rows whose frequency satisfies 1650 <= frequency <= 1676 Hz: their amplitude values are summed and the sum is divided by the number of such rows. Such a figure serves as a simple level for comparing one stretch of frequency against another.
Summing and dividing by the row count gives 39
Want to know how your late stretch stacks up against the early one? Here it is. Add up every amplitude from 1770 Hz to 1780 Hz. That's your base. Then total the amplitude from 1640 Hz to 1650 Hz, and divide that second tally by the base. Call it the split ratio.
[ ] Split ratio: 1.0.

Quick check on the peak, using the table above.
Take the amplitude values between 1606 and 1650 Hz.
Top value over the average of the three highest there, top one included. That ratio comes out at 1.00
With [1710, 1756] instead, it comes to 1.00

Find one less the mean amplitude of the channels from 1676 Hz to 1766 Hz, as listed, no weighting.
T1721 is -38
